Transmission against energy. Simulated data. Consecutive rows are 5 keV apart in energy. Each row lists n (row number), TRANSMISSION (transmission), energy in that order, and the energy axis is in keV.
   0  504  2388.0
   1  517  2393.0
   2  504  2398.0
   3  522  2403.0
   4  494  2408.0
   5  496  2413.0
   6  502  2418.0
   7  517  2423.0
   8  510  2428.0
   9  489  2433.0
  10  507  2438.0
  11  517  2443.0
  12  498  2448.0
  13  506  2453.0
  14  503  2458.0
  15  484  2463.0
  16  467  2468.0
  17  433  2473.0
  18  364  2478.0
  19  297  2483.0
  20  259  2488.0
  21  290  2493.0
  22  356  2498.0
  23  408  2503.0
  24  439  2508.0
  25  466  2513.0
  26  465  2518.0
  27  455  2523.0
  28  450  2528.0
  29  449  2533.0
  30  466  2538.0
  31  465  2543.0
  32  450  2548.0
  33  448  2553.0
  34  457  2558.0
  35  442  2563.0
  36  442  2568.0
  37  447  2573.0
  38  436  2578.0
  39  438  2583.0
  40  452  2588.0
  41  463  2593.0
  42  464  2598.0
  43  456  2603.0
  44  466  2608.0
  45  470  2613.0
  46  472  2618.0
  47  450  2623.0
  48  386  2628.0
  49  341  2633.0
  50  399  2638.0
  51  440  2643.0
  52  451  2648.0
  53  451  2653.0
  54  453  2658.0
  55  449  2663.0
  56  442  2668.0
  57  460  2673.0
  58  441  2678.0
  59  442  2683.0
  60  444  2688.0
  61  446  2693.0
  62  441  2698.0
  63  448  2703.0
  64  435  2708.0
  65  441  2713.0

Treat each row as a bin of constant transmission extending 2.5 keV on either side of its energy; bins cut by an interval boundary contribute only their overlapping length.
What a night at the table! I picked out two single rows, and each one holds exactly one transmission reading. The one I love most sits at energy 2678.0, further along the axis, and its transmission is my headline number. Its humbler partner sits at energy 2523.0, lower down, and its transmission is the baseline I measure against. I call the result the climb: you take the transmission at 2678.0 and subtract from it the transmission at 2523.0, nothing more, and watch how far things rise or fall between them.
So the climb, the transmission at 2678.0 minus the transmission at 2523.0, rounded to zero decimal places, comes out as -14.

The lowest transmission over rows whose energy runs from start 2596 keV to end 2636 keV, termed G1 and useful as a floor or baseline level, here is 341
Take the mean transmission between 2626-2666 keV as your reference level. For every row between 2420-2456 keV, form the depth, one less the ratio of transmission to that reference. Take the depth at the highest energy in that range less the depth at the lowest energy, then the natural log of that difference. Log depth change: -3.6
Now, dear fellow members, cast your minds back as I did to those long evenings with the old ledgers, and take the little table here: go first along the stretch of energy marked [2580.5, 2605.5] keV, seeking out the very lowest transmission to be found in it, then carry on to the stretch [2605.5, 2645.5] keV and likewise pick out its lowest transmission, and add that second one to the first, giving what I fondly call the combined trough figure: 779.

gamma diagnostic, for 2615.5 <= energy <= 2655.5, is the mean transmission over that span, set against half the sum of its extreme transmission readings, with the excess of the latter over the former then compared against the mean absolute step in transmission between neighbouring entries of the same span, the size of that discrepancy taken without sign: 52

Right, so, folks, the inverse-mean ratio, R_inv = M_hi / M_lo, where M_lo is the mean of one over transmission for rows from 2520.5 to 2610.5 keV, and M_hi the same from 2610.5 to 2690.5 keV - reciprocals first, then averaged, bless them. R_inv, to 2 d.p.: 1.04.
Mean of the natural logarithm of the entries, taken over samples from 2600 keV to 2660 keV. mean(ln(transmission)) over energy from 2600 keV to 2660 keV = 6.07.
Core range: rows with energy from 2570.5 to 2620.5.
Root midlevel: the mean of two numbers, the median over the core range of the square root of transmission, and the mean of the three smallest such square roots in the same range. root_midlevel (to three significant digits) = 21.2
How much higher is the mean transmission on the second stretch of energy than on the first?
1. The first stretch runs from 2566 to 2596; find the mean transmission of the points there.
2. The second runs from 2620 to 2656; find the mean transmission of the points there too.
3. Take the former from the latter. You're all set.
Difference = -29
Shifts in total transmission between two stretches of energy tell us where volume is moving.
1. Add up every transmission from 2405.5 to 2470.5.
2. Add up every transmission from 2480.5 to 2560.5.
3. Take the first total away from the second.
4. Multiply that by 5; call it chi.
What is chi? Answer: 650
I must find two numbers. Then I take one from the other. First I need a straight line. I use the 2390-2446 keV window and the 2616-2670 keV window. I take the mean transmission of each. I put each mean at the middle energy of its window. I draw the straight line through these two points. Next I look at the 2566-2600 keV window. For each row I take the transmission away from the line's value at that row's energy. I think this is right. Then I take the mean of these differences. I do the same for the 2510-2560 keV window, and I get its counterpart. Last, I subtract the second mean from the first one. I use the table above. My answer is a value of -8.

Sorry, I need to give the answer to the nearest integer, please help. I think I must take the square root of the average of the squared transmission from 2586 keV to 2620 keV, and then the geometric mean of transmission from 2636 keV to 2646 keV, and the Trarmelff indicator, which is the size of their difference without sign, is 44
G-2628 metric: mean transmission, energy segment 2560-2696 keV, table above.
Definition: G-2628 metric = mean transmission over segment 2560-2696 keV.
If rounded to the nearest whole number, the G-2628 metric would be 442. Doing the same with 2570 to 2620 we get 456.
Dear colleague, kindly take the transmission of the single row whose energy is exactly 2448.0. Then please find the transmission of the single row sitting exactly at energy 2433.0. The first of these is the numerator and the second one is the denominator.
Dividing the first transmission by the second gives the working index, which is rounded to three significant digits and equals 1.02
